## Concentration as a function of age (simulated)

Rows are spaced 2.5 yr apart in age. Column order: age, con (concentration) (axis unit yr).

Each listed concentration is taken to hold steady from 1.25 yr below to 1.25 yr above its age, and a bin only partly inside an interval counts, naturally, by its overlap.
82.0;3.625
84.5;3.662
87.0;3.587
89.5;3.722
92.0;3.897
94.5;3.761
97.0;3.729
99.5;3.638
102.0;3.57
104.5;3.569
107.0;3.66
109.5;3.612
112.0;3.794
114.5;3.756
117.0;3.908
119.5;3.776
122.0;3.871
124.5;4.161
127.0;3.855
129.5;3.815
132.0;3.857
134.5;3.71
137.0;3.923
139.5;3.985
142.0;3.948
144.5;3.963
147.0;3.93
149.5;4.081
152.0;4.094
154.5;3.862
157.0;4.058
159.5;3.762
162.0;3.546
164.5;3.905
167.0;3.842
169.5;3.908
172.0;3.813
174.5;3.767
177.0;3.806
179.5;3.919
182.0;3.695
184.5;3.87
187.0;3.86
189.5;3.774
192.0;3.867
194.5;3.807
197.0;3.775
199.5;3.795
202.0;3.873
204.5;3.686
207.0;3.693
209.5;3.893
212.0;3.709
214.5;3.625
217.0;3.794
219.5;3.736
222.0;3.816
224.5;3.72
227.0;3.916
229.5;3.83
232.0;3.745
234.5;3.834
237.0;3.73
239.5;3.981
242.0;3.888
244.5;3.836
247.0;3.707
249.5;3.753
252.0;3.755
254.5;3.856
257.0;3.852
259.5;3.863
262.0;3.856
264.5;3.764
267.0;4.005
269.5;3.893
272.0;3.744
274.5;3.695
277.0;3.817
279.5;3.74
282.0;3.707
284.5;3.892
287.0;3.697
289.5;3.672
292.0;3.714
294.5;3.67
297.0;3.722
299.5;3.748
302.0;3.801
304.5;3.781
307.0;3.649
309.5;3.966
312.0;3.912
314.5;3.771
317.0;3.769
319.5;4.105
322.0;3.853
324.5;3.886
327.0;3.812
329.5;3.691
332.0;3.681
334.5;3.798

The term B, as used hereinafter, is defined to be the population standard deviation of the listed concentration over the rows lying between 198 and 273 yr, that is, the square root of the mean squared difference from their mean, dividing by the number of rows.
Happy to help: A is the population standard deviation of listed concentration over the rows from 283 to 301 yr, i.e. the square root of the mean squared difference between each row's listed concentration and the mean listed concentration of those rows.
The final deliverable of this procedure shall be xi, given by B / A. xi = 1.2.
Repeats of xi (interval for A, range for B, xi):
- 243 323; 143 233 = 1.1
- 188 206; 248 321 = 1.8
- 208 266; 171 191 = 0.8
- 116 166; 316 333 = 1.0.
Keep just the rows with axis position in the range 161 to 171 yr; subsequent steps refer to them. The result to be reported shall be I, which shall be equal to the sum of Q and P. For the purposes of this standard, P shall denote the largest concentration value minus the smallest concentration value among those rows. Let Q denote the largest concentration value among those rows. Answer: 4.27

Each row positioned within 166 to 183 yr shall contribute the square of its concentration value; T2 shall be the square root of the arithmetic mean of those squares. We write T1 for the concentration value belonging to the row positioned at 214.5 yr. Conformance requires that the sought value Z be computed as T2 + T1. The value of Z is 7.45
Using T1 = 3.625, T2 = 3.82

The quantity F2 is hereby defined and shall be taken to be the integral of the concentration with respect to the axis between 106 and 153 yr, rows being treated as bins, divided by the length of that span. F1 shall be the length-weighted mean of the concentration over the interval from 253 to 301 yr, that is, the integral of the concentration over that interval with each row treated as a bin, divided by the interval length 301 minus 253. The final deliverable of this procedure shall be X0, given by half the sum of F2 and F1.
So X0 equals 3.83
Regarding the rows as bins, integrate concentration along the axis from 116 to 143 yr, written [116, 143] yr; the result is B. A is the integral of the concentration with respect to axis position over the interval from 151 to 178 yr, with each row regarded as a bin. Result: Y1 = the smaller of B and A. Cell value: 103.9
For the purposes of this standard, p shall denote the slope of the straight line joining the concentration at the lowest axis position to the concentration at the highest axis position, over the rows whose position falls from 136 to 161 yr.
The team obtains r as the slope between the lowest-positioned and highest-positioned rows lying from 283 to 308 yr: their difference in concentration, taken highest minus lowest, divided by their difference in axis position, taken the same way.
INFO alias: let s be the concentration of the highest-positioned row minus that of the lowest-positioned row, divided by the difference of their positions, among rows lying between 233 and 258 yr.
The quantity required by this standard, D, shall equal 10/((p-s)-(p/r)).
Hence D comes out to -15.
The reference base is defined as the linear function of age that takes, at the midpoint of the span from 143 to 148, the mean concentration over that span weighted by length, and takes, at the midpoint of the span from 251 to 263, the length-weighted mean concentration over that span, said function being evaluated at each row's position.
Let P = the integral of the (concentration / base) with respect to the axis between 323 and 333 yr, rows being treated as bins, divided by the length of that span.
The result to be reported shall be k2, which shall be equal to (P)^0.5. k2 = 1.00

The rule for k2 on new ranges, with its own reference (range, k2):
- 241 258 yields 0.99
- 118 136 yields 0.99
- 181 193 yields 0.99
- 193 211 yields 0.99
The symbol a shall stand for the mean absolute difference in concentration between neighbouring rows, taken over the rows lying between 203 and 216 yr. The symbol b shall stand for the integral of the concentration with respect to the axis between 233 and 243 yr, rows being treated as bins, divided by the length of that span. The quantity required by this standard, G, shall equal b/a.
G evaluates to 32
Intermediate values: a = 0.119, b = 3.85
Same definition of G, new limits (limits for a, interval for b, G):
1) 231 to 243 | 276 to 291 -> 28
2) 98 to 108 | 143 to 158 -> 75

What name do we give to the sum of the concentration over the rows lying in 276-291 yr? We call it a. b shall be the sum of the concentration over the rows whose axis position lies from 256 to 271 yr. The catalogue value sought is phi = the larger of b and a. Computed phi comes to 23.2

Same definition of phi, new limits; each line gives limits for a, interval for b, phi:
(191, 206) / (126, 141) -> 23.1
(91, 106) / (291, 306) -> 22.4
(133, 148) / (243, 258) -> 23.5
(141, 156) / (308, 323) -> 23.9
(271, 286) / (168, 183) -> 22.9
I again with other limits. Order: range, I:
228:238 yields 3.94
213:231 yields 4.21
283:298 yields 4.11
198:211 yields 4.10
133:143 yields 4.26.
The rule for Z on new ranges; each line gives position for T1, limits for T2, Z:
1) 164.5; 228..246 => 7.74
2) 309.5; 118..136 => 7.83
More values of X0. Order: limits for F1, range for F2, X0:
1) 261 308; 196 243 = 3.78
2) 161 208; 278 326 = 3.80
